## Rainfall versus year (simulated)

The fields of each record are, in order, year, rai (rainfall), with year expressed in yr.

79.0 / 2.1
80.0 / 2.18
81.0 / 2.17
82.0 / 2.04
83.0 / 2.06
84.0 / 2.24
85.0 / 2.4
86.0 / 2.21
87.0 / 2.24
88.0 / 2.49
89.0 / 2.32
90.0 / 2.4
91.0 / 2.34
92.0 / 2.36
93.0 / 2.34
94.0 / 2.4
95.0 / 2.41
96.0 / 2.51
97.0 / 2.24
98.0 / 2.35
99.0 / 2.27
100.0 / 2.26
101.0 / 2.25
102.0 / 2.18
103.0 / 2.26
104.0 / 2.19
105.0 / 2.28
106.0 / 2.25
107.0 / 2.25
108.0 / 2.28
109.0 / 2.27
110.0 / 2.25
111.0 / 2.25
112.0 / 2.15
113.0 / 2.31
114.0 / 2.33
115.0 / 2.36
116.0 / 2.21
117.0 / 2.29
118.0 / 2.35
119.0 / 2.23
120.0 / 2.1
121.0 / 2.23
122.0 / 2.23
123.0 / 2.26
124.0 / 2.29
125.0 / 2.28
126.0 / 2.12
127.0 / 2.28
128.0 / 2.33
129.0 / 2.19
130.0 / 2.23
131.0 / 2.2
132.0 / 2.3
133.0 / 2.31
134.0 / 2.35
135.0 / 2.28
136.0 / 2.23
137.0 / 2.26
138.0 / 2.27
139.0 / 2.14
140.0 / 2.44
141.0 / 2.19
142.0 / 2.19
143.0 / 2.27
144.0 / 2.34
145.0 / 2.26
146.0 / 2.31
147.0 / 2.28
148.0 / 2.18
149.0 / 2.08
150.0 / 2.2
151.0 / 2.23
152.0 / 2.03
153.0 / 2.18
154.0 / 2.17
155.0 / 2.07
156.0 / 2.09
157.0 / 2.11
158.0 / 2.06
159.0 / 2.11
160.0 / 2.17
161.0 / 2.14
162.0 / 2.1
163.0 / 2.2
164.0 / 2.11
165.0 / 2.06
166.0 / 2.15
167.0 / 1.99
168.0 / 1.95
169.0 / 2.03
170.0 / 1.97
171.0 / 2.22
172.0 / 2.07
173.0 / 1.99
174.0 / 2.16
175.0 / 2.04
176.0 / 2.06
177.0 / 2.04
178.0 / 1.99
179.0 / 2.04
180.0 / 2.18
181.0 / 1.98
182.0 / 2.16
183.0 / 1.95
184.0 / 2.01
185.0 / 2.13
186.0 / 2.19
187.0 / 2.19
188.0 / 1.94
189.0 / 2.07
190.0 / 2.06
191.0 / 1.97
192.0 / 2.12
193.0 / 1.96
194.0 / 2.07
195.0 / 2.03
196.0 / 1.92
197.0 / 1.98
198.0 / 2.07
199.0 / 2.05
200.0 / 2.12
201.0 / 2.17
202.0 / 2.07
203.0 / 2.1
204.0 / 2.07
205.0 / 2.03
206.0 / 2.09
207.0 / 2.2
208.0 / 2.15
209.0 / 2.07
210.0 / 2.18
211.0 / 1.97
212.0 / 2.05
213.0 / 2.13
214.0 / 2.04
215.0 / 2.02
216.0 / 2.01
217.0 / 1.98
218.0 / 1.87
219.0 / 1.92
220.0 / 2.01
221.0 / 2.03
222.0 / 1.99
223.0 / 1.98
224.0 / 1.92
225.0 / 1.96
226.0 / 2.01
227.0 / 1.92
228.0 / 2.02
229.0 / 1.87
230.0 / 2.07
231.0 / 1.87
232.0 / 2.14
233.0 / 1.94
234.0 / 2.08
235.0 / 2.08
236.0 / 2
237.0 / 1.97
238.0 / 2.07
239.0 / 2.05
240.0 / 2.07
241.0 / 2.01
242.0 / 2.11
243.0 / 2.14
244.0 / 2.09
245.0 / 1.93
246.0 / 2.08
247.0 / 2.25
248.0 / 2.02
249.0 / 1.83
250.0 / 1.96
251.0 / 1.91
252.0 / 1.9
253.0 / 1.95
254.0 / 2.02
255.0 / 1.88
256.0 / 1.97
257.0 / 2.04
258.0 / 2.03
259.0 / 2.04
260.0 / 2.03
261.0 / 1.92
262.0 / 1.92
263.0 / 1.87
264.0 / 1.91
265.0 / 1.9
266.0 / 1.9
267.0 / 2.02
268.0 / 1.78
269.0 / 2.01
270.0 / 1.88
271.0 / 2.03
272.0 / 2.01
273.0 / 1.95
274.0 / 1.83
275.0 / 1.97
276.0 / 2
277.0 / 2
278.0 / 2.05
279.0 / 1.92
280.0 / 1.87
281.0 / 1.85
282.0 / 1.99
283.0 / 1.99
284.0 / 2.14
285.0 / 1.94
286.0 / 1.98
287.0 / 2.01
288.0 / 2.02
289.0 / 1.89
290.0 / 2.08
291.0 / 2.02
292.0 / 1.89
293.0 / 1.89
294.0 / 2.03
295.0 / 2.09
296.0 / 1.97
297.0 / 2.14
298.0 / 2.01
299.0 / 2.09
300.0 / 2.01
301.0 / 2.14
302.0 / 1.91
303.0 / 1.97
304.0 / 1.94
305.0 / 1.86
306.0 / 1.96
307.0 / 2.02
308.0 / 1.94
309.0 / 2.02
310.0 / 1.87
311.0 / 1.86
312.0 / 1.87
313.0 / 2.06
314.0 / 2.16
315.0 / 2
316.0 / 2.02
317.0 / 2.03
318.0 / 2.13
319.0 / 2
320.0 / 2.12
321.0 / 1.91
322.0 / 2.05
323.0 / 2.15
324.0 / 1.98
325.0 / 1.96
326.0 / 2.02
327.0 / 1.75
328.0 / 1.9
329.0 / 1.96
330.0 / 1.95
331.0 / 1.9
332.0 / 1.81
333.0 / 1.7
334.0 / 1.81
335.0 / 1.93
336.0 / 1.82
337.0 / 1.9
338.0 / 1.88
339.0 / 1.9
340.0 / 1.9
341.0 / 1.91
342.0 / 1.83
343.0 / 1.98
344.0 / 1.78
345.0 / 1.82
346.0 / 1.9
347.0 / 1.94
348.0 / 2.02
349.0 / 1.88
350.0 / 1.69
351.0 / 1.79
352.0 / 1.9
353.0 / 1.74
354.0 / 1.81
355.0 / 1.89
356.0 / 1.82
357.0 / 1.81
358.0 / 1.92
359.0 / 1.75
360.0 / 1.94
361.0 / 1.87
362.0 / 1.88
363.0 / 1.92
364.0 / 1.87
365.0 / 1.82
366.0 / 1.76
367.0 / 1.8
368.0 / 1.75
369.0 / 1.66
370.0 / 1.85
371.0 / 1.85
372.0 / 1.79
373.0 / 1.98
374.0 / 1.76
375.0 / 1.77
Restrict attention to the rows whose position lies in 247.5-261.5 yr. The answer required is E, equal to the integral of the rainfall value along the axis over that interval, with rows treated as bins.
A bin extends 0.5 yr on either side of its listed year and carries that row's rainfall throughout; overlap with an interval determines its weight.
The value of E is 27.5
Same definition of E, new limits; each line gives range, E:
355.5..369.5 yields 25.6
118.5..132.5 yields 31.3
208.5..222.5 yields 28.3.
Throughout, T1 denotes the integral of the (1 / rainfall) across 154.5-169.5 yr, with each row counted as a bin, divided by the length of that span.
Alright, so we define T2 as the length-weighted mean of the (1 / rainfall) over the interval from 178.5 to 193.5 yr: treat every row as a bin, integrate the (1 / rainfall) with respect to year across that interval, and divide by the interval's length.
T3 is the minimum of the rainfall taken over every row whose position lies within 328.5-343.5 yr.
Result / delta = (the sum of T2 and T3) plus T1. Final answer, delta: 2.66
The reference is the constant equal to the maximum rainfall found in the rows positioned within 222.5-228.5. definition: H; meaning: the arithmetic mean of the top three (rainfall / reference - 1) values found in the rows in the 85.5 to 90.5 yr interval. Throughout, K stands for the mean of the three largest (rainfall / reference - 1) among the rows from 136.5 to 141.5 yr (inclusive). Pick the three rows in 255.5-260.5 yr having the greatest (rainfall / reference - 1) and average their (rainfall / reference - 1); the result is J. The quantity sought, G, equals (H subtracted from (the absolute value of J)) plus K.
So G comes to -0.03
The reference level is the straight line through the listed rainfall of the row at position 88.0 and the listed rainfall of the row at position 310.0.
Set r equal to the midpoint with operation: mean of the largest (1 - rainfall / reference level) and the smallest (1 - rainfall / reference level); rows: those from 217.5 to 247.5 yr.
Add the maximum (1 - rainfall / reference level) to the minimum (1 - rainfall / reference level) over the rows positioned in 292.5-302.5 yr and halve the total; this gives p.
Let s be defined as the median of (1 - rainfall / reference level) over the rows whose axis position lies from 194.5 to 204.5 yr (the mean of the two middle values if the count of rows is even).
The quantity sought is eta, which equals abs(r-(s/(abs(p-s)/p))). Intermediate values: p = -0.06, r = 0.011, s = 0.049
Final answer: 0.04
